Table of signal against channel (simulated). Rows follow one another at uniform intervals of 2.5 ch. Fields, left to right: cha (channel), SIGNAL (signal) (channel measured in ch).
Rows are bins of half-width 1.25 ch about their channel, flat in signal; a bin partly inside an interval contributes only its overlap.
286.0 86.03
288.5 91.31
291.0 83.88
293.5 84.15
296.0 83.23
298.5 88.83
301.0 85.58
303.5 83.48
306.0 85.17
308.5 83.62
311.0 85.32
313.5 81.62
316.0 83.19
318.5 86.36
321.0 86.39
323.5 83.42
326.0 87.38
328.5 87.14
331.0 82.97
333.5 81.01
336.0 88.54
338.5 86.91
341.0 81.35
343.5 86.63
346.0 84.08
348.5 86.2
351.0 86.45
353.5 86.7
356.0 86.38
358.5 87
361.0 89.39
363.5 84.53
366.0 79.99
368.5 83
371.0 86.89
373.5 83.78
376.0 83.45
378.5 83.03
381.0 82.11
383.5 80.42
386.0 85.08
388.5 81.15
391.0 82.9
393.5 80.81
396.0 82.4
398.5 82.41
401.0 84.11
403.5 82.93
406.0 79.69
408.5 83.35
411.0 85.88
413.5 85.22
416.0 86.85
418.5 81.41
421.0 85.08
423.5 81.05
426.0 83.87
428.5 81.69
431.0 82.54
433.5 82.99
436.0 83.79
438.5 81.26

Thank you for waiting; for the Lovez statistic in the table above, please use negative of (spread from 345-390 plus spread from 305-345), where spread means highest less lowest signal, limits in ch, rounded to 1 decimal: -16.9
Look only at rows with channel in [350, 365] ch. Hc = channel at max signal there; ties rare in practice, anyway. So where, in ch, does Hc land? 361.0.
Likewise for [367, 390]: 371.0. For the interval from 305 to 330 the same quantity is 326.0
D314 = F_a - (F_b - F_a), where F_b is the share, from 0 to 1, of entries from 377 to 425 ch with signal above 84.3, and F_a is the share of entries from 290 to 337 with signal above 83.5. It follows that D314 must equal 1.00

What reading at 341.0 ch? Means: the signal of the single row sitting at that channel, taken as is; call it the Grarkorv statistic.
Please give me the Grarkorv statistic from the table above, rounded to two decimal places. 81.35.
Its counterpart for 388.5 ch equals 81.15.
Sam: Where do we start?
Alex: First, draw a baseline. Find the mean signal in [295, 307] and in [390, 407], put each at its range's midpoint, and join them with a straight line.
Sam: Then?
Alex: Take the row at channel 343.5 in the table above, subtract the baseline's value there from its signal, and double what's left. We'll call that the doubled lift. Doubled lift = 5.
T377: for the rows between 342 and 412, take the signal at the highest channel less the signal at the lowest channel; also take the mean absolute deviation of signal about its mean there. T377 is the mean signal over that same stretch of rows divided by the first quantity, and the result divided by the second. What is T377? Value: -56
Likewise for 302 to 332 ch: -102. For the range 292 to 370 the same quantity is -37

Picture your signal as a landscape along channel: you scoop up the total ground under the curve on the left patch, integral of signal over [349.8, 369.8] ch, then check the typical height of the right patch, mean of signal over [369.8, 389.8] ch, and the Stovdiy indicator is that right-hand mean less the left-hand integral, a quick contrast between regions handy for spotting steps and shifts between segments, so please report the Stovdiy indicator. -1625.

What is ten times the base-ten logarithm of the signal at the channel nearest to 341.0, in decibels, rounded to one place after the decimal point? 19.1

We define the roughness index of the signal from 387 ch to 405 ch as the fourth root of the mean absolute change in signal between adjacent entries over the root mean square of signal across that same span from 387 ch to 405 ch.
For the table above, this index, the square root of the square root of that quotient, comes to 0.36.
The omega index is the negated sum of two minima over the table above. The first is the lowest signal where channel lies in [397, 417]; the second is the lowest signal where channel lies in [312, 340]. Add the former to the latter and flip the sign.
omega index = -161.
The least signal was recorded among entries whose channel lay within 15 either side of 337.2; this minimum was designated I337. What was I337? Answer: 81.01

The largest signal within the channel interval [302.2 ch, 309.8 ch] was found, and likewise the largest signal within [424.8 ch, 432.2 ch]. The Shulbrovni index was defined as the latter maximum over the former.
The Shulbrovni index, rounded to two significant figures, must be 0.98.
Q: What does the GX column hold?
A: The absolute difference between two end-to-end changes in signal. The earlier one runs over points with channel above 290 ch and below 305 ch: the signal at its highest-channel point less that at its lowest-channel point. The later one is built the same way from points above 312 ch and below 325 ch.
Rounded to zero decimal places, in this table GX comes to 2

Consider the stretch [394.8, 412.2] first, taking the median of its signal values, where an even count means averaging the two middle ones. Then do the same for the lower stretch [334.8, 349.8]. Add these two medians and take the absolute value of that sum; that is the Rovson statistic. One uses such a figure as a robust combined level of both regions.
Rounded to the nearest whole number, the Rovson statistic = 169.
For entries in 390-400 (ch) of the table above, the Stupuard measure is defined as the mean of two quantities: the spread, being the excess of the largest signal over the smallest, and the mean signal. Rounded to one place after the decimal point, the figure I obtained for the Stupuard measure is 42.1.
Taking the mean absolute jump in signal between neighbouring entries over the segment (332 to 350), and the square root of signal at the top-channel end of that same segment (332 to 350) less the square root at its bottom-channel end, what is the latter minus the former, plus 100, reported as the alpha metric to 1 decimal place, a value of 96.2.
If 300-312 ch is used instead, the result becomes 98.2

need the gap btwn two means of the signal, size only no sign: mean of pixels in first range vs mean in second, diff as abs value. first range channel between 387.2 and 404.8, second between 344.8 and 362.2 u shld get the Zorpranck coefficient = 4.2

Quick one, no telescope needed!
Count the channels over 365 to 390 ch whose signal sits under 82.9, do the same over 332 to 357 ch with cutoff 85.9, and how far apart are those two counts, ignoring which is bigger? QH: 1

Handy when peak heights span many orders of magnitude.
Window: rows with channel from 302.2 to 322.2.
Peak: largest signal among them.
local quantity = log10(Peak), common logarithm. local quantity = 1.94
